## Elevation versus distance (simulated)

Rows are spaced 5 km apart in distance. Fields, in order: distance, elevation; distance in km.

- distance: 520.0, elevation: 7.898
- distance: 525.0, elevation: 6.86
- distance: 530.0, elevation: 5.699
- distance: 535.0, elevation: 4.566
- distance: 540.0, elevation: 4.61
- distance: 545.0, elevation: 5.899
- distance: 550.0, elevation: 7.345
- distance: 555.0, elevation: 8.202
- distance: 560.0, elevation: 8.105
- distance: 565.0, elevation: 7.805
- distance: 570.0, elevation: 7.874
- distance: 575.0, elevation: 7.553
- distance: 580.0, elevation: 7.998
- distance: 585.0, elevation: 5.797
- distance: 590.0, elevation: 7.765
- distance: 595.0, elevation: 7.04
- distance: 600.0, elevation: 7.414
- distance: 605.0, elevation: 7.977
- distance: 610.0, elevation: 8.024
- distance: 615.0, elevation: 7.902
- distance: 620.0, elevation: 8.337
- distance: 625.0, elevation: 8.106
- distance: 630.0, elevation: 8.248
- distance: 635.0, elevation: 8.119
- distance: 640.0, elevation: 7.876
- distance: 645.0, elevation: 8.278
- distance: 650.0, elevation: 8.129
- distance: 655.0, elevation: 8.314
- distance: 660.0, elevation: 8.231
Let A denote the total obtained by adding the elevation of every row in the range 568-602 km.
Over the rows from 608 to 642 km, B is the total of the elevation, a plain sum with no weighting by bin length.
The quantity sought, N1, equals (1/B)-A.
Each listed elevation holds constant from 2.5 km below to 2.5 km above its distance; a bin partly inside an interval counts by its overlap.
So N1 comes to -51.4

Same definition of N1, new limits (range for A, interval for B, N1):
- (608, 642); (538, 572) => -56.6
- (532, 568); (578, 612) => -46.5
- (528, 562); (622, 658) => -44.4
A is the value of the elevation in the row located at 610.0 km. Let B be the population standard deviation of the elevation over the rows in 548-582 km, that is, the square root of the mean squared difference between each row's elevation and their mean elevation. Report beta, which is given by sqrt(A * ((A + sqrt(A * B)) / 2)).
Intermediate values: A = 8.024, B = 0.28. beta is 6.2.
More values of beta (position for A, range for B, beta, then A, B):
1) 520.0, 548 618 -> 6.3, 7.898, 0.60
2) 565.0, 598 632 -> 6.0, 7.805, 0.28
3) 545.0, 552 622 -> 4.8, 5.899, 0.62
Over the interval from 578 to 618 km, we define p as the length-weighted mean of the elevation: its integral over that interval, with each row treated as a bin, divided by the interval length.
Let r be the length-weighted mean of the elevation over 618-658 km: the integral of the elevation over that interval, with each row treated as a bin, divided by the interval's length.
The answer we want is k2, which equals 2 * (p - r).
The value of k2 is -1.4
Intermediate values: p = 7.5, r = 8.2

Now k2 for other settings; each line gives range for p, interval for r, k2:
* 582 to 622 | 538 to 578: 0.6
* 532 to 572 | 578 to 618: -1.4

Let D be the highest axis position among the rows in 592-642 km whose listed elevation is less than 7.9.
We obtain 640.0 km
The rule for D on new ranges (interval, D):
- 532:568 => 565.0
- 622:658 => 640.0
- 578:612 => 600.0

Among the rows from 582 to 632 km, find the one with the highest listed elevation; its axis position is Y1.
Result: 620.0 km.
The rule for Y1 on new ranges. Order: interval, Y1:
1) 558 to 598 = 560.0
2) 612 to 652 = 620.0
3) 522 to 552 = 550.0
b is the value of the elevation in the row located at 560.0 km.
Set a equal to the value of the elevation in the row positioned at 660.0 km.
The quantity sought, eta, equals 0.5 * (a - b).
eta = 0.06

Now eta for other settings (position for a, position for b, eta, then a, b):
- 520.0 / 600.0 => 0.24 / 7.898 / 7.414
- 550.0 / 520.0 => -0.28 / 7.345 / 7.898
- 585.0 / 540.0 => 0.59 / 5.797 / 4.61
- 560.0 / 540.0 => 1.75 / 8.105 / 4.61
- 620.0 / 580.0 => 0.17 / 8.337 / 7.998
